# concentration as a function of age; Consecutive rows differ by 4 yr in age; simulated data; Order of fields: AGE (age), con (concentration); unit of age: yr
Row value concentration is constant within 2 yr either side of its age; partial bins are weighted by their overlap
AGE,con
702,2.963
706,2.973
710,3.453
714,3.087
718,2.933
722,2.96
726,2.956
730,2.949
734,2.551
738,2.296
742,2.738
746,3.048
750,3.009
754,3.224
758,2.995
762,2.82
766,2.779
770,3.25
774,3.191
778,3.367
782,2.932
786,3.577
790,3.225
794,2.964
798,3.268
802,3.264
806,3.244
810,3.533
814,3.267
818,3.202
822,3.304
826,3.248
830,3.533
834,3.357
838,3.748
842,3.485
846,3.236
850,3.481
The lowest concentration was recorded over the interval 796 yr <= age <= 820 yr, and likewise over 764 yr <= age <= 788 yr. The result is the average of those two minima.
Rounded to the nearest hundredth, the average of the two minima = 2.99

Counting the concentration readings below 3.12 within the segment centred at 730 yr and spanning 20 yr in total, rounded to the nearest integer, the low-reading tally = 5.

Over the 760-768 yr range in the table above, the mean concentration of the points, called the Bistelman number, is 2.80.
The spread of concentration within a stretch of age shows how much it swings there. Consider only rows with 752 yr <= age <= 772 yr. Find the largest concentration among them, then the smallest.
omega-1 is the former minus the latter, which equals 0.47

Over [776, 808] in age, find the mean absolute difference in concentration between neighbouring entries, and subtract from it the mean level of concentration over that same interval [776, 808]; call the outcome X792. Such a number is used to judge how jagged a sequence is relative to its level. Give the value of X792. -2.94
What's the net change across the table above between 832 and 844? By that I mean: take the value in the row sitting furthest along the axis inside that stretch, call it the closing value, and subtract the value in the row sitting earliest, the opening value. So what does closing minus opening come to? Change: 0.13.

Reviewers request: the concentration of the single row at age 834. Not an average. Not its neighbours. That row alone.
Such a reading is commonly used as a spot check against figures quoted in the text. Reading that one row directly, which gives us 3.357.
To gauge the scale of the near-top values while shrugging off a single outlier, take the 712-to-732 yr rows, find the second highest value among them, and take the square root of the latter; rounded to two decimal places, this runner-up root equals 1.72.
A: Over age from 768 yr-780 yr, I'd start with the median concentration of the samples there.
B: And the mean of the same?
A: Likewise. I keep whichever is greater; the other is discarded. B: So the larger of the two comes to 3.3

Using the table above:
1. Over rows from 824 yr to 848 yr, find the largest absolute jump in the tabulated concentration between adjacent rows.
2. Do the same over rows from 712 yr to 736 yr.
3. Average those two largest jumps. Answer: 0.39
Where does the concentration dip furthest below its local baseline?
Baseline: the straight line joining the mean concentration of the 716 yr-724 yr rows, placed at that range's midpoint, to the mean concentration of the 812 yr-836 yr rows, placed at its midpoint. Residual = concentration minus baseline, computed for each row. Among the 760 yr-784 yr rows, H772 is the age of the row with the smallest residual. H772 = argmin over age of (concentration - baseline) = 766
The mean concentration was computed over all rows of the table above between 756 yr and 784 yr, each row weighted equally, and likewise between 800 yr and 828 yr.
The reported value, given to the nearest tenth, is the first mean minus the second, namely -0.2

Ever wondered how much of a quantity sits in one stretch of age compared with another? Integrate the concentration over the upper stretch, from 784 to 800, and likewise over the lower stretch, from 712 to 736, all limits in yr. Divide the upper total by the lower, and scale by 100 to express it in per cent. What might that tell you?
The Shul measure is 75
